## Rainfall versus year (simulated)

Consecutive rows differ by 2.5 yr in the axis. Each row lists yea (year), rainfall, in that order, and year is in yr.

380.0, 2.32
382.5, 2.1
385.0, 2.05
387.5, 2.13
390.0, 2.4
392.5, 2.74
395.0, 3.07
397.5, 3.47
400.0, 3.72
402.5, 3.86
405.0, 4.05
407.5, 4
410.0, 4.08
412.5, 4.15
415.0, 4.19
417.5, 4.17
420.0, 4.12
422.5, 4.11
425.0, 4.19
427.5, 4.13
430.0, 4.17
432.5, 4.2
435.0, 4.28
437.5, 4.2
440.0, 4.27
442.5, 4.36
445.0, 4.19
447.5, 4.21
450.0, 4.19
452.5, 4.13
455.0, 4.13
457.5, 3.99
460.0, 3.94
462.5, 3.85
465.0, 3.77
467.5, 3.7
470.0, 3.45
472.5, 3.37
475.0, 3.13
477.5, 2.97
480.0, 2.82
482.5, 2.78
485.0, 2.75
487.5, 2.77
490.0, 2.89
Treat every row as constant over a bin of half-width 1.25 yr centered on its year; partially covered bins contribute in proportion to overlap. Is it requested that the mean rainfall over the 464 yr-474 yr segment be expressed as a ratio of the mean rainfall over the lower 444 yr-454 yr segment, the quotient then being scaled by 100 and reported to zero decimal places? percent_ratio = 85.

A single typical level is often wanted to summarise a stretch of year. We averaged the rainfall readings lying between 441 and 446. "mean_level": 4.3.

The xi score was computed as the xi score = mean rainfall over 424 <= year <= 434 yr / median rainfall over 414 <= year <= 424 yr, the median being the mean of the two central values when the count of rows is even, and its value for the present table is 1.01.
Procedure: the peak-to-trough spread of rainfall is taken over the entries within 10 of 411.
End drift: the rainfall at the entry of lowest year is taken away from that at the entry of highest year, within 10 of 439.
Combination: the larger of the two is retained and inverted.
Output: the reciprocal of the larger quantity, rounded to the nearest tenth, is 3.0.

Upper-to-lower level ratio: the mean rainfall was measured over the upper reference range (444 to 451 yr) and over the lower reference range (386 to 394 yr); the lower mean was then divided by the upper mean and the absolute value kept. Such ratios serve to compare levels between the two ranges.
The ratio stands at 0.58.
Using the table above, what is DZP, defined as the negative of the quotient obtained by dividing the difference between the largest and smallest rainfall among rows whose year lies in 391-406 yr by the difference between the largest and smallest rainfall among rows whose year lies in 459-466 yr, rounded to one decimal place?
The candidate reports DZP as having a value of -7.7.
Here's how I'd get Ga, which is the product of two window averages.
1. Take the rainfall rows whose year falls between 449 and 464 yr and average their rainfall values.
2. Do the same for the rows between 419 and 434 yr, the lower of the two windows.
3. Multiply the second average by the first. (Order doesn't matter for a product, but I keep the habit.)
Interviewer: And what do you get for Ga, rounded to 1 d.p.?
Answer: 16.8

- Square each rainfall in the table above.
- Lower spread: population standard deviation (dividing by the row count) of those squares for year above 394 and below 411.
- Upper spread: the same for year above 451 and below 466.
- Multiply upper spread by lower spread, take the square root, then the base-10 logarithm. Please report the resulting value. 0.21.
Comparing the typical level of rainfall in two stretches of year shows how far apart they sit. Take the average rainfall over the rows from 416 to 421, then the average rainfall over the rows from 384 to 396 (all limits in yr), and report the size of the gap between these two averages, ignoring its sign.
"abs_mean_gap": 1.7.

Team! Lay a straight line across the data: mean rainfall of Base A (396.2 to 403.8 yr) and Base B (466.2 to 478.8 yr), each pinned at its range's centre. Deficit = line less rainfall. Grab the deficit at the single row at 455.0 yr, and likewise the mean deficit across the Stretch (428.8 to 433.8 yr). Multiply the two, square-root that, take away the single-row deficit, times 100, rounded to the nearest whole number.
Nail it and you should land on 141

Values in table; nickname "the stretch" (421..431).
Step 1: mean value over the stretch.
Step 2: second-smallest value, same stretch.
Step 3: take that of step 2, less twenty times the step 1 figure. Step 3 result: -79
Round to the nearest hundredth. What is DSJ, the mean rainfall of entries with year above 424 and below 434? 4.17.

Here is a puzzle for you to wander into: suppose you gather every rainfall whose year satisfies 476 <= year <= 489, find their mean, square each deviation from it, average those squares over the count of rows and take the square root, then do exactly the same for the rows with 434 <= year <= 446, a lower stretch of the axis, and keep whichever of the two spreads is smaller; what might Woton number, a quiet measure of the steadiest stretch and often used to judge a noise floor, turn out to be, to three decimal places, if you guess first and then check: 0.062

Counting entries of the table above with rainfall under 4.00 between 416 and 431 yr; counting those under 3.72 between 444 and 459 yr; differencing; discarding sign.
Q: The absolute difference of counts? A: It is 0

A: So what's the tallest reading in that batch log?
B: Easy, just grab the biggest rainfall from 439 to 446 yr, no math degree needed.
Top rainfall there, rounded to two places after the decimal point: 4.36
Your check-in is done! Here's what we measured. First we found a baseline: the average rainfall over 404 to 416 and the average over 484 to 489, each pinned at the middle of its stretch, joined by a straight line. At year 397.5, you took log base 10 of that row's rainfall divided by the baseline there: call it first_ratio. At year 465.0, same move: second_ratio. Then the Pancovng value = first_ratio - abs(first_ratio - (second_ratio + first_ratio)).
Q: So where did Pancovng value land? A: -0.17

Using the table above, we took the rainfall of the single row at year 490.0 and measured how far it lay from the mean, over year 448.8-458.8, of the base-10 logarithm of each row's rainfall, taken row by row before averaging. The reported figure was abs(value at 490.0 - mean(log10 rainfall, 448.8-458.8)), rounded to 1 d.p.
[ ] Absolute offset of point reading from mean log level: 2.3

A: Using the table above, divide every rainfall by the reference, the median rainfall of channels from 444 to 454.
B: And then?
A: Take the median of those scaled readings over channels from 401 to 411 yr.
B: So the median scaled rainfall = 0.96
